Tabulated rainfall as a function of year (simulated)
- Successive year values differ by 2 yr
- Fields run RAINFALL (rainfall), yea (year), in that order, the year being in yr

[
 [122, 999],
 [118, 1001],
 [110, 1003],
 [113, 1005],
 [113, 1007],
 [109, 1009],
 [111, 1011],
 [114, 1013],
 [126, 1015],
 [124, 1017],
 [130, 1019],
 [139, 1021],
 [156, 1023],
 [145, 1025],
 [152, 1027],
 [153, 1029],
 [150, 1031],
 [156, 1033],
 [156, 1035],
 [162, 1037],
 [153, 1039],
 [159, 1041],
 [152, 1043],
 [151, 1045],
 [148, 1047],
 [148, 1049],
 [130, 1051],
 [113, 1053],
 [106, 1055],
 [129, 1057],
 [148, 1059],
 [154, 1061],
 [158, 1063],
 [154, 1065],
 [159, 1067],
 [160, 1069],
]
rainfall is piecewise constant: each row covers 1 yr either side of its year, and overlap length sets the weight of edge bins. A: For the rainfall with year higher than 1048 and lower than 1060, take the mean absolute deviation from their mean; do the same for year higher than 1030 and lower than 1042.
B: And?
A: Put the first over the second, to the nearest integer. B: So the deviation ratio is 4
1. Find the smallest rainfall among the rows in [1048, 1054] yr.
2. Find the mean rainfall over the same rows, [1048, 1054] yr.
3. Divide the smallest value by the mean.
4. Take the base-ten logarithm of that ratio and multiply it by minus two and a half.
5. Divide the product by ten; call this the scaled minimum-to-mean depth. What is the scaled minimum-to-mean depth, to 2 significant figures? 0.015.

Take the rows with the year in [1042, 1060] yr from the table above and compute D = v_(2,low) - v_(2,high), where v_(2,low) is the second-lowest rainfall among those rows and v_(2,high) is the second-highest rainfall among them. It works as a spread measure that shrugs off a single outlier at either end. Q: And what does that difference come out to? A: -38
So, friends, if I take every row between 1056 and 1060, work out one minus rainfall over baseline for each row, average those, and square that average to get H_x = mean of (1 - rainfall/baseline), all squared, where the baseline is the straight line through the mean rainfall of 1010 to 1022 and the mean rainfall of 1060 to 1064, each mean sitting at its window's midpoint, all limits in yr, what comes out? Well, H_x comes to 0.0093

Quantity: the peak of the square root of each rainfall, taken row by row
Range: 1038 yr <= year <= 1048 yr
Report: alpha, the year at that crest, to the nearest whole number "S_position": 1041 yr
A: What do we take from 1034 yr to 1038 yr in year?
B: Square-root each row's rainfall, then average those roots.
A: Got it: 12.6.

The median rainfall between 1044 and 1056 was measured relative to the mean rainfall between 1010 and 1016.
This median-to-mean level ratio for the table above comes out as 1.2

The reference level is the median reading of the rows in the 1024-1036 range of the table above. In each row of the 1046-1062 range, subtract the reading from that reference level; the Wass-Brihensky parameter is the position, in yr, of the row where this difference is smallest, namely 1061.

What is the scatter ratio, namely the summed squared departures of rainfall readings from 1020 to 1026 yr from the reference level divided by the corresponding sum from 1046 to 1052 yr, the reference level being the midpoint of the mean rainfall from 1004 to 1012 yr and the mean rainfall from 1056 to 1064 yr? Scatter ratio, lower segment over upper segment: 1.51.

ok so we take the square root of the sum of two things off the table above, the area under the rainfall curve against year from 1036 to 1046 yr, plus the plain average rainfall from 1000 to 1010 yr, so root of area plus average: 40.82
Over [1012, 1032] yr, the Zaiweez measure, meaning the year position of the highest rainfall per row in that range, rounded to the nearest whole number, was 1023 yr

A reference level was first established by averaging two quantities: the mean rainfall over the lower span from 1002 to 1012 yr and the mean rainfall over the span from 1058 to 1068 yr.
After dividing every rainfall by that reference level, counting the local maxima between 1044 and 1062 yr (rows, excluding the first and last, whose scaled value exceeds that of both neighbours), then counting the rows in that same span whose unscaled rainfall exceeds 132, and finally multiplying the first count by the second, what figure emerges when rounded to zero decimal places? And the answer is 0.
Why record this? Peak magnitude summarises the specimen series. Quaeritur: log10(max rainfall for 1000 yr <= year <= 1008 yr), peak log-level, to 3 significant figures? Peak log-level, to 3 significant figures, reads 2.07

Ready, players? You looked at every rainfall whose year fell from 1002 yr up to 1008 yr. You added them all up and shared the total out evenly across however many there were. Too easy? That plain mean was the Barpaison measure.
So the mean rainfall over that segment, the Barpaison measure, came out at 112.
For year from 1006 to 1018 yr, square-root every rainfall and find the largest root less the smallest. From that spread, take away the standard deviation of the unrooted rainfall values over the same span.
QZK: -6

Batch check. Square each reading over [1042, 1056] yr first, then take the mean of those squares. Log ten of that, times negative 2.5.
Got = -10.7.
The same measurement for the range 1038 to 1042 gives -11.0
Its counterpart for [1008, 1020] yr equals -10.4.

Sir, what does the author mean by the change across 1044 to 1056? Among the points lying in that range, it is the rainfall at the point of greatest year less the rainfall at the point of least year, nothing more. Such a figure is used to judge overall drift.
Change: -45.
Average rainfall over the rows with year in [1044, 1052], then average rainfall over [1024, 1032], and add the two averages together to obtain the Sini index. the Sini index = 294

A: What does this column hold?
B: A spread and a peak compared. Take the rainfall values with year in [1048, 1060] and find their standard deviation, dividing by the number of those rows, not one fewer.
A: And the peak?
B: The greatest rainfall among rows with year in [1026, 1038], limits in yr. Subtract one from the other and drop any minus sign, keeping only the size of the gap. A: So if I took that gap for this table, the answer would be 146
